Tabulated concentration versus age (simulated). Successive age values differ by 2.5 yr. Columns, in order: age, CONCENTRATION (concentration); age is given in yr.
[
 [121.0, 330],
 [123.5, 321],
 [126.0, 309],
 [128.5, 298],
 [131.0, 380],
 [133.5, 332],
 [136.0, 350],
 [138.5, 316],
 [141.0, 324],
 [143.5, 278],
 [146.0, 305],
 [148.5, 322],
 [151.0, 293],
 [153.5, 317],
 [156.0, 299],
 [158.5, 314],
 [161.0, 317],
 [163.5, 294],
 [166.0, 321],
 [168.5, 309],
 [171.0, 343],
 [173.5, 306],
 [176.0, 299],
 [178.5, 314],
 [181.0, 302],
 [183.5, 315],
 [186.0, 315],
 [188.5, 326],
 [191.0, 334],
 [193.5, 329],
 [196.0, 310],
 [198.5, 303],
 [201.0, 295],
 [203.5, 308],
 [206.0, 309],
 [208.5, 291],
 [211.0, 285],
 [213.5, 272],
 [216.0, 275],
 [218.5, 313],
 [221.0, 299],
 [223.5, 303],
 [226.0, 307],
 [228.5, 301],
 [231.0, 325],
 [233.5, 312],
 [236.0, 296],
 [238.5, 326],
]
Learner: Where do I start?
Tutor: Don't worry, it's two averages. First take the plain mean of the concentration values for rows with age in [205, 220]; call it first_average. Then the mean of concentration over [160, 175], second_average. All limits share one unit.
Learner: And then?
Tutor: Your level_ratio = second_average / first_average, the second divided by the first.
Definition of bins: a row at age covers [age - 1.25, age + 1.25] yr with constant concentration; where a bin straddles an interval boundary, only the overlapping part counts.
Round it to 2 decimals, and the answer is 1.08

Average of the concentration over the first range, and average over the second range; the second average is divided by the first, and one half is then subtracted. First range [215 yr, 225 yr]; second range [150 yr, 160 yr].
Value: 0.53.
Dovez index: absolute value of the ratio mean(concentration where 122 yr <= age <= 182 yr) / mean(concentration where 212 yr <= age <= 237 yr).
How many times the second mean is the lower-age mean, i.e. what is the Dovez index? 1.05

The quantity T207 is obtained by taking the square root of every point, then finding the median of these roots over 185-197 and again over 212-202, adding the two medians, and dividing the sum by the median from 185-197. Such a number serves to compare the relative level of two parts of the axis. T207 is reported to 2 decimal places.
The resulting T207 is 1.96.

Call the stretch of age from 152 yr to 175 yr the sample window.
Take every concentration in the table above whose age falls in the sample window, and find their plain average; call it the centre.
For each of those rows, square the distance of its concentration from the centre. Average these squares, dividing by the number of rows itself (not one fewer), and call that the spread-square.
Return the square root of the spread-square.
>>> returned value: 13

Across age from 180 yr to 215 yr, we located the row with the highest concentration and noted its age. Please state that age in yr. 191.0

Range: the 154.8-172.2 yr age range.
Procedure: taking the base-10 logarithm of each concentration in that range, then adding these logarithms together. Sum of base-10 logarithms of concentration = 17.47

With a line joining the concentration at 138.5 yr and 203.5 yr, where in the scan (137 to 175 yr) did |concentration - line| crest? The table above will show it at 143.5 yr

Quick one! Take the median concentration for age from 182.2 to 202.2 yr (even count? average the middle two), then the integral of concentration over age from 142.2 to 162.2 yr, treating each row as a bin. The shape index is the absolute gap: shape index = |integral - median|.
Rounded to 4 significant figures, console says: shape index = 5798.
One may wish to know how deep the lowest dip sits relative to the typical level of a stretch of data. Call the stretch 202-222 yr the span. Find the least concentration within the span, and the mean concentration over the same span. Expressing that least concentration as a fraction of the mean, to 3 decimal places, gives 0.925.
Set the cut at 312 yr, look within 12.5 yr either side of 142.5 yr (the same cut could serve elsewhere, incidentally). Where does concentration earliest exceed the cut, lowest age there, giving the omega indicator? 131.0 yr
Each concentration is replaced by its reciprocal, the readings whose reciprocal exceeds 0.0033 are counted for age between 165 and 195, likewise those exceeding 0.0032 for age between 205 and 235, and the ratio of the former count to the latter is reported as 0.20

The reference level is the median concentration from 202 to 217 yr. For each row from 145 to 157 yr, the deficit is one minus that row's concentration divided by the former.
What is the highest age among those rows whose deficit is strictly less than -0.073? 153.5 yr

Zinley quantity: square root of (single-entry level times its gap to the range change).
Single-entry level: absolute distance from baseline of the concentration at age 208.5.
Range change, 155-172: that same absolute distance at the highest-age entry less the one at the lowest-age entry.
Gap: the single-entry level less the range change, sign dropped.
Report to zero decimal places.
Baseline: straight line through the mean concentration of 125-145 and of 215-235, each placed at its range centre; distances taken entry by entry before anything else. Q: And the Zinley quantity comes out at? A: 13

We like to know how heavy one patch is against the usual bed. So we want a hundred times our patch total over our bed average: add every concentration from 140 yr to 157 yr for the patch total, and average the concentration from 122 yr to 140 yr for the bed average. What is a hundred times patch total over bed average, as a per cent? 649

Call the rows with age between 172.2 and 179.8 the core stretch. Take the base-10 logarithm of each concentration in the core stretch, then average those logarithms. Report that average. 2.49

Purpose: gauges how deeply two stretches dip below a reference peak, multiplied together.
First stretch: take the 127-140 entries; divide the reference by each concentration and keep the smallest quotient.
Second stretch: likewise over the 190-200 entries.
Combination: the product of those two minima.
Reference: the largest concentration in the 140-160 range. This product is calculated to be 0.83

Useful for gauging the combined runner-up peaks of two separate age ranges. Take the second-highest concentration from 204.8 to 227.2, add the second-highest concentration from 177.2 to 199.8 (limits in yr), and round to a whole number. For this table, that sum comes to 638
